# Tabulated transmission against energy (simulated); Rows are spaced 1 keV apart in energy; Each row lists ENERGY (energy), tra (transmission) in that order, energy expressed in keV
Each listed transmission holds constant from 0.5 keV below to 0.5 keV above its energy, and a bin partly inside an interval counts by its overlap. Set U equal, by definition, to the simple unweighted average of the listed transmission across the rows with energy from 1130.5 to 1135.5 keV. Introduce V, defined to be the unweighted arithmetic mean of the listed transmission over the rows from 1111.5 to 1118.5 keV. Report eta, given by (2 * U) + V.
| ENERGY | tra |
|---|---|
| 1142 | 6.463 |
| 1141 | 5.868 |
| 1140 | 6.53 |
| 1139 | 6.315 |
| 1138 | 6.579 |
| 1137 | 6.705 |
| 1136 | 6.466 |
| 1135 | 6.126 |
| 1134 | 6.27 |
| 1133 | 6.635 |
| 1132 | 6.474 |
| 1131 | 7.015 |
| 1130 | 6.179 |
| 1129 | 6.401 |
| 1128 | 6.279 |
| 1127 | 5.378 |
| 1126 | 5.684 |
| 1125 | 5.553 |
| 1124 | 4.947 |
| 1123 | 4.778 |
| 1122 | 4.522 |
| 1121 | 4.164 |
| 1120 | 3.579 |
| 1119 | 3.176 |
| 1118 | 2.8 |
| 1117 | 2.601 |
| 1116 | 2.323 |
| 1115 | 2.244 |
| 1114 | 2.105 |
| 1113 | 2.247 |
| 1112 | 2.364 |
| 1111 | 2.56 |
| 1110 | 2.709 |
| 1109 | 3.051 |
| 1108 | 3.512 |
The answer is 15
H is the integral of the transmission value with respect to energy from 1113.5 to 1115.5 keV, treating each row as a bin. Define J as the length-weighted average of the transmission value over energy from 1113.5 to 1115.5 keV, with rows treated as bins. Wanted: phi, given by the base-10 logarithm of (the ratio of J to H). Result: -0.30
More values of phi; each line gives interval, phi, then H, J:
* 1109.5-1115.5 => -0.78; 14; 2.37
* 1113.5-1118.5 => -0.70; 12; 2.41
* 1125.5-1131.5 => -0.78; 37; 6.16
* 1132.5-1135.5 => -0.48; 19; 6.34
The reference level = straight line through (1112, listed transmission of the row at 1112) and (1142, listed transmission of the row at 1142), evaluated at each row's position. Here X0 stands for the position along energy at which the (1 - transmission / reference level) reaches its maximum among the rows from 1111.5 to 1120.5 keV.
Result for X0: 1116 keV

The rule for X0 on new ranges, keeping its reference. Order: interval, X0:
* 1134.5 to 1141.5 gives 1141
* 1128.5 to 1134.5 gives 1134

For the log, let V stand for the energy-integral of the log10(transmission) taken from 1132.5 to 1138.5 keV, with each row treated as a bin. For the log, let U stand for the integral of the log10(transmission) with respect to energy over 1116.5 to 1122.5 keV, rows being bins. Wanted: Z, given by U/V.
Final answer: 0.7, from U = 3.2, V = 4.9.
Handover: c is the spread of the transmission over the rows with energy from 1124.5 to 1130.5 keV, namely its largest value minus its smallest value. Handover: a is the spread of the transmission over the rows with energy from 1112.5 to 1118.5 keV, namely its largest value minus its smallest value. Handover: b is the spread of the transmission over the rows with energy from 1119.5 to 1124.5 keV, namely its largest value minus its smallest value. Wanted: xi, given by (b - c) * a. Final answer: 0.24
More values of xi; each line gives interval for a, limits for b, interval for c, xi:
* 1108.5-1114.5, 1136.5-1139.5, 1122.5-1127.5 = -0.49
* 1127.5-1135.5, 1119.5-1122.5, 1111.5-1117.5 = 0.40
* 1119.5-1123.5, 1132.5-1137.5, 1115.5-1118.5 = 0.12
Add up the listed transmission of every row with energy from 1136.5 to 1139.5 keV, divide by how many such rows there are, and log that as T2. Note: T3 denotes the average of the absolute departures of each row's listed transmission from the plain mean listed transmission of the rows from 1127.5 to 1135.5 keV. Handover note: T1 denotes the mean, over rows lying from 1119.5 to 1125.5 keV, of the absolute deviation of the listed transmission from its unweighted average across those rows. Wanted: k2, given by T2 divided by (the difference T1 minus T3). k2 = 23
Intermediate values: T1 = 0.50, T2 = 6.5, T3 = 0.21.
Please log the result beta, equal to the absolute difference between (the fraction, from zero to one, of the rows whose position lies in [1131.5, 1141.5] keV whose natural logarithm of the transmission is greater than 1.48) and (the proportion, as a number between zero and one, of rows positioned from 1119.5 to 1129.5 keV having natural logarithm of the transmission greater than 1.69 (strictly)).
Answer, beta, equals 0.60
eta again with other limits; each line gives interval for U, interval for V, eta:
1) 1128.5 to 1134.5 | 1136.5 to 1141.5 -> 19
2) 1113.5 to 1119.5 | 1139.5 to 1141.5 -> 11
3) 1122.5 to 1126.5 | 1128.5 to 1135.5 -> 17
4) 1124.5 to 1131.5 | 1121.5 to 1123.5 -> 17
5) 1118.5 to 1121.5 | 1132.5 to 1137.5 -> 14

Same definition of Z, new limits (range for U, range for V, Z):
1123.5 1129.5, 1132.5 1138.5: 0.9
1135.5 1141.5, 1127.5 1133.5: 1.0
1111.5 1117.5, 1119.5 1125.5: 0.6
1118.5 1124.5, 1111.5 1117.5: 1.7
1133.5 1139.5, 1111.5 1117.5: 2.2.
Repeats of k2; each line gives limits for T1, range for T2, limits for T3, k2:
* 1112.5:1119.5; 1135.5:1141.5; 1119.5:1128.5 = -19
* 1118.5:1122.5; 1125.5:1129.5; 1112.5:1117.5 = 17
